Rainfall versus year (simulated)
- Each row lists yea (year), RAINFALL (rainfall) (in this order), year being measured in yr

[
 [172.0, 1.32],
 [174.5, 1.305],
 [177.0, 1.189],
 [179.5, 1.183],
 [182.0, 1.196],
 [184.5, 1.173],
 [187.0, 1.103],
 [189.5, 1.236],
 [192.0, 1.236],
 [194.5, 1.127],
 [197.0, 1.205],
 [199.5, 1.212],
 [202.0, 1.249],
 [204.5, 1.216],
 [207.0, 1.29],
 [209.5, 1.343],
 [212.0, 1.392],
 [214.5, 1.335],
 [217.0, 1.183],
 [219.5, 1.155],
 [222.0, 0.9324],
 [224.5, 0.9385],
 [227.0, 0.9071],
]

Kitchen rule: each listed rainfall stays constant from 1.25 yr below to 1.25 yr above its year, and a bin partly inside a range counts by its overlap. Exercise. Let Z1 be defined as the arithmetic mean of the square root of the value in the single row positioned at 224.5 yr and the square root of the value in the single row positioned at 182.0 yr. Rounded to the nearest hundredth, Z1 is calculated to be 1.03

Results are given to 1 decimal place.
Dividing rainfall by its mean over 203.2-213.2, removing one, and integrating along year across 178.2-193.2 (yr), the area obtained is -1.4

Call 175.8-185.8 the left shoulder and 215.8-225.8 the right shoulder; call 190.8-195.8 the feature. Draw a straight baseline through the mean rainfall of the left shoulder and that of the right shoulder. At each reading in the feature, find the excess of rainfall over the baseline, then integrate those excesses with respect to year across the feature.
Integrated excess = 0.2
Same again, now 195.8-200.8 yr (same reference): 0.4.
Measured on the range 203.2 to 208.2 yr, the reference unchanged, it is 0.8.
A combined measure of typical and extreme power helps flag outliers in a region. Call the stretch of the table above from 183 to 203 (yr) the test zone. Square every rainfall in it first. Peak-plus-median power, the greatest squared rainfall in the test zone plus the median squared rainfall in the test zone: 3.02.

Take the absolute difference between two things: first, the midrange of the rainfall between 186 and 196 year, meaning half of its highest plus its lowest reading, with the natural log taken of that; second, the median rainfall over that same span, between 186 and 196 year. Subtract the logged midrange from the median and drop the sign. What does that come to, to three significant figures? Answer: 1.02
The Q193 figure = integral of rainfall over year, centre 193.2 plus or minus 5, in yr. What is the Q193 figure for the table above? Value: 12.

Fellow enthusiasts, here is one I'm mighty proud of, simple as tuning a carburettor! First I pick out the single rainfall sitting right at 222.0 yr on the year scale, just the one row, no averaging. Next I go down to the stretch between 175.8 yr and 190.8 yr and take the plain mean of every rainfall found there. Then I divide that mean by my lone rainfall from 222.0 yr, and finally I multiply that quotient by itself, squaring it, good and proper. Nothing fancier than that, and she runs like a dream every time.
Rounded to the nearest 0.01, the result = 1.60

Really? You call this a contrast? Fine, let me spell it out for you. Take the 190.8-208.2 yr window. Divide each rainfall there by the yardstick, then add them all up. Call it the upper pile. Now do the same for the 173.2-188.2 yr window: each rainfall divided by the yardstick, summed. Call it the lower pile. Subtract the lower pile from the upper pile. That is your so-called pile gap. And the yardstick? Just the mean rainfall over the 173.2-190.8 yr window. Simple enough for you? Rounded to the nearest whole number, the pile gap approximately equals 1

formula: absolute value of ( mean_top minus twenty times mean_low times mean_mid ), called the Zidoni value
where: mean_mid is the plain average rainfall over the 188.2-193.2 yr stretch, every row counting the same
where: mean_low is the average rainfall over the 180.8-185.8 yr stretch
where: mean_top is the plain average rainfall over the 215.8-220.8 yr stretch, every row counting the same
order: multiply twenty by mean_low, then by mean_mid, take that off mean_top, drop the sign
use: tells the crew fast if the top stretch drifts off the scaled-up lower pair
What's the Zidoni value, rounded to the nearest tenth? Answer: 28.1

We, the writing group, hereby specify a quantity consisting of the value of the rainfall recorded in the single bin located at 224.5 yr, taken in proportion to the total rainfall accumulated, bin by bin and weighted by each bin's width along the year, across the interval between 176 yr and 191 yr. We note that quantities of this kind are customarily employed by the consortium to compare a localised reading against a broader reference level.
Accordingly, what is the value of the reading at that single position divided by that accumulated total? 0.05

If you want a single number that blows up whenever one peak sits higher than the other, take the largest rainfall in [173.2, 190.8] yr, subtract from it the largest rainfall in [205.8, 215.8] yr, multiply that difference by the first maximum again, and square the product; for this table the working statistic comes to 0.013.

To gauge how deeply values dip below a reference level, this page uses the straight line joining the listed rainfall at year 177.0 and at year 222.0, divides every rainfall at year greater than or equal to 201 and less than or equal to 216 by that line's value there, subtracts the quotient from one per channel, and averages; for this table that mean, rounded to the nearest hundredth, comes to -0.29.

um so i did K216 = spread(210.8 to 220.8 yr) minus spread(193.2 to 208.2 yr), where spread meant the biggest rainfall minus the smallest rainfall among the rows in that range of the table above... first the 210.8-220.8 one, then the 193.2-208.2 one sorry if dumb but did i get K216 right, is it 0.07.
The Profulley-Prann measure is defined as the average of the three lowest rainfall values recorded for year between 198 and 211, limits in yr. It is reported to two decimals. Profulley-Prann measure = 1.23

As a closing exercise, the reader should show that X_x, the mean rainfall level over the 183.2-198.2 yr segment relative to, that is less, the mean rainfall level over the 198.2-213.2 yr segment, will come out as -0.10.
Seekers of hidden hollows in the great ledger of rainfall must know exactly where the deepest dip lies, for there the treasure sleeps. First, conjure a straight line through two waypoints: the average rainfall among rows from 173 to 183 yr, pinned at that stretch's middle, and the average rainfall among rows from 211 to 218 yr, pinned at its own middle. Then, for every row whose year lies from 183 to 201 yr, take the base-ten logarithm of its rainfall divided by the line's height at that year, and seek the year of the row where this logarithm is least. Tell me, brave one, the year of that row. 187.0 yr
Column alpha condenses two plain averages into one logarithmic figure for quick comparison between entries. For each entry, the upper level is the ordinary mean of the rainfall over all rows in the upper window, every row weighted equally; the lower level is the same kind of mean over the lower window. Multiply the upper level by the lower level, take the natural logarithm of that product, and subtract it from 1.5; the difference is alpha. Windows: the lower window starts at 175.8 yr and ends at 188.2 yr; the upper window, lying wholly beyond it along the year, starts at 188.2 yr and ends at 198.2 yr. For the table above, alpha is 1.16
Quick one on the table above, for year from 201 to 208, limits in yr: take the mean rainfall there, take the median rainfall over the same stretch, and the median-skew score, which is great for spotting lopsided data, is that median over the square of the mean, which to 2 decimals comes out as 0.80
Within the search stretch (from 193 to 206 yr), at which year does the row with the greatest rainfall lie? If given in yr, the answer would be 202.0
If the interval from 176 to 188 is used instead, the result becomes 182.0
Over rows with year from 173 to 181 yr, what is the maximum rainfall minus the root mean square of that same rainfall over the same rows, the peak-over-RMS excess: 0.078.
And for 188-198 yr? 0.034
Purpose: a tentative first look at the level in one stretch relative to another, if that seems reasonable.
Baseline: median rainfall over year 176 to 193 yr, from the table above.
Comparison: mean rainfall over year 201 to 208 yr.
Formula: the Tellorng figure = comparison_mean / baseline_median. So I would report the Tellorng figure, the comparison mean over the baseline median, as 1.05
